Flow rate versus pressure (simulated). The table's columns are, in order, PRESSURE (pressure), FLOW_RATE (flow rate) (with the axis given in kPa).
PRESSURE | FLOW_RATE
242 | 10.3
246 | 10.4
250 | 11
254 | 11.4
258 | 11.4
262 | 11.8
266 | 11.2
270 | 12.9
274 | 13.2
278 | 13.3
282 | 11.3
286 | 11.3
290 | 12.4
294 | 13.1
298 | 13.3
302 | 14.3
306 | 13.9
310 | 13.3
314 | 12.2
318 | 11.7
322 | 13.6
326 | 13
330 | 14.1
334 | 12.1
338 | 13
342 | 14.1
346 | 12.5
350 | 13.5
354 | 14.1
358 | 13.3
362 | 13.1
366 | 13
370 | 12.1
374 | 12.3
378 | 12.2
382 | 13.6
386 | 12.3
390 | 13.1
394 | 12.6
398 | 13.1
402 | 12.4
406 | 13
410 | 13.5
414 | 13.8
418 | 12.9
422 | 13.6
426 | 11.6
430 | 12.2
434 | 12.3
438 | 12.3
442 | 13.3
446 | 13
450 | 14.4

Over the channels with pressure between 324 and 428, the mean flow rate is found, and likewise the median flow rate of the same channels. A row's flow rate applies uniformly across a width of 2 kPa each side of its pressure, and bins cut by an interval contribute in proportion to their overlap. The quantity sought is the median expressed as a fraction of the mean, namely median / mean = 1.00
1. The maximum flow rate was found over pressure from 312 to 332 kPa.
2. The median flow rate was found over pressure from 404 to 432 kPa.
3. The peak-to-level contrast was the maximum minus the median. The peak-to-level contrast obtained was 1.1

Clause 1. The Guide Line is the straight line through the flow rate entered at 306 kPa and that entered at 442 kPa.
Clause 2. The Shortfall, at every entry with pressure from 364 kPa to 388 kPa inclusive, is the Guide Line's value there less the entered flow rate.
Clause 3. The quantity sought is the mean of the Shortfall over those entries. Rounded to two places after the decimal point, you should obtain 1.01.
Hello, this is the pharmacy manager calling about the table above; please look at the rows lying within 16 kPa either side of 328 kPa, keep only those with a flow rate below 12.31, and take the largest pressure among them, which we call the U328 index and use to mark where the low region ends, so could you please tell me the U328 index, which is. 334 kPa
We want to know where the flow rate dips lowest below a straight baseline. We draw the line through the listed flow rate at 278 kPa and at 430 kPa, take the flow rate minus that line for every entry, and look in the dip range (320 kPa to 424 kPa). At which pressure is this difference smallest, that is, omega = 334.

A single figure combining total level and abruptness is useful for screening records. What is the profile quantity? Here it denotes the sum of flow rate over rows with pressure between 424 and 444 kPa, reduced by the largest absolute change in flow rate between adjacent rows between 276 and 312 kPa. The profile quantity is 60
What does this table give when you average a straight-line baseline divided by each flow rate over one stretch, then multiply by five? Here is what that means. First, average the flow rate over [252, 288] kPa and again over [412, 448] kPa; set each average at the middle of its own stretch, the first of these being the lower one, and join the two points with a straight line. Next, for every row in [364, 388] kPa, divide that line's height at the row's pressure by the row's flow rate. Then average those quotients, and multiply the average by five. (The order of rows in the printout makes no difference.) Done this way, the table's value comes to 4.98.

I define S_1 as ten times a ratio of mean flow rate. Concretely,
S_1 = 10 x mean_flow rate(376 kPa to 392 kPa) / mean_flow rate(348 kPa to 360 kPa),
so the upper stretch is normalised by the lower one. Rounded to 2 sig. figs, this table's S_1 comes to 9.4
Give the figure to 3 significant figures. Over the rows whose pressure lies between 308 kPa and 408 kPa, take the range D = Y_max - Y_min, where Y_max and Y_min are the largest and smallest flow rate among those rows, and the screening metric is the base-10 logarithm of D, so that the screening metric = 0.380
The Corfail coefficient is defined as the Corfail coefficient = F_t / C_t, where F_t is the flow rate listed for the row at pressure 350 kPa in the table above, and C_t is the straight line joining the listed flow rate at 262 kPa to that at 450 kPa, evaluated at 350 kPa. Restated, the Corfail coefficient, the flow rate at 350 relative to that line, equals 1.04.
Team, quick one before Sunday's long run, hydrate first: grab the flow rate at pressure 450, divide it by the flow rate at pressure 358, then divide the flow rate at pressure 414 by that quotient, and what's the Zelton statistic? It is 12.7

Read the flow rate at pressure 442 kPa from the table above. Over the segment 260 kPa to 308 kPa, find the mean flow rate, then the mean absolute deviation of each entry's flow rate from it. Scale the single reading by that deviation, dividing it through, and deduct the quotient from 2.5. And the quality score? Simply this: -12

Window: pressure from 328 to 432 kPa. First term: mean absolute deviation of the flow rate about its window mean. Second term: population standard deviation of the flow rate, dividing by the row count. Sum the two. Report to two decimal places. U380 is 1.26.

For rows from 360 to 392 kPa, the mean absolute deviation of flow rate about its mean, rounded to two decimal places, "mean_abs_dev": 0.49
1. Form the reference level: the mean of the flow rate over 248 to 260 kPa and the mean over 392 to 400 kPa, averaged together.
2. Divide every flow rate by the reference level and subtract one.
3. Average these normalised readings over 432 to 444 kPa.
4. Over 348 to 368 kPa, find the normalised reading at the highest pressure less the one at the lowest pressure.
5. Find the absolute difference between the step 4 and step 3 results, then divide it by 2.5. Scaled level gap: 0.036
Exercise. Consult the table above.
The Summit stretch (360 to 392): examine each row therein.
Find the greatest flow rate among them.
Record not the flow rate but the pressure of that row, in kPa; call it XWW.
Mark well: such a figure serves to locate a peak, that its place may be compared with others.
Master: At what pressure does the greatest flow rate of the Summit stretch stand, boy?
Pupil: 382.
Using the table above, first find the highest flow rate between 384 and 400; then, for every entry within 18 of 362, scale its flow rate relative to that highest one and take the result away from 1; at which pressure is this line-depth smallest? 354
